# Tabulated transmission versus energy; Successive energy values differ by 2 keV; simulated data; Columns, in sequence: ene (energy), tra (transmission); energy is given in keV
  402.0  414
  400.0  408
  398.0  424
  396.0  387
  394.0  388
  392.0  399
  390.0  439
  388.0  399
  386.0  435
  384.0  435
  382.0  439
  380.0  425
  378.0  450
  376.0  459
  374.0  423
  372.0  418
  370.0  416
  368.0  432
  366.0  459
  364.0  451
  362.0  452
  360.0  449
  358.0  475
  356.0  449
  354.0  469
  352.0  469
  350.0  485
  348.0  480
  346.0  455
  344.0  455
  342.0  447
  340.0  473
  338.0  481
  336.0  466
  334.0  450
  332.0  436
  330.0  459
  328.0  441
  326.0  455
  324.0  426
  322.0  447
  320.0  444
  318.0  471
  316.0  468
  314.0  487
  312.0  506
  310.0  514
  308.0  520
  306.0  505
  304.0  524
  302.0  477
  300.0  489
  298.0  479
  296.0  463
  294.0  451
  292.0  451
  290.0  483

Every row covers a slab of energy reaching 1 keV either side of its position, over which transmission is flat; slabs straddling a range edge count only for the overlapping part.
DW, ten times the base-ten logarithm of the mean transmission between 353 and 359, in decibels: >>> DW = 26.67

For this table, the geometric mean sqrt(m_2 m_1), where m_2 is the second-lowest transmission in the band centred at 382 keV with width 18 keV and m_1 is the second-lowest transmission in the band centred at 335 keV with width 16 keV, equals 432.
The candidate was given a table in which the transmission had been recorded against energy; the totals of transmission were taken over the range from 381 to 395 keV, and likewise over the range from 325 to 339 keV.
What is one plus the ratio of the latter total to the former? 2.09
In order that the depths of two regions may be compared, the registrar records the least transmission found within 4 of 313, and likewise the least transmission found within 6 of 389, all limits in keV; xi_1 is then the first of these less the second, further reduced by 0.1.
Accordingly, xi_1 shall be 80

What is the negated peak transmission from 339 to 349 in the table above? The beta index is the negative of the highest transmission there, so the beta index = -480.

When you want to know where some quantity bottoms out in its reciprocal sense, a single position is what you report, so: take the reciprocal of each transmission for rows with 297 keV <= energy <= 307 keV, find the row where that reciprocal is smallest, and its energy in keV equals 304.0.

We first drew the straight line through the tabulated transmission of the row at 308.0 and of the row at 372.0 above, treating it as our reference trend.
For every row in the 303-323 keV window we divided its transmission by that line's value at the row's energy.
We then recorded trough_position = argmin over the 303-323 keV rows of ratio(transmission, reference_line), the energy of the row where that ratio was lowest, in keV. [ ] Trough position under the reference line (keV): 320.0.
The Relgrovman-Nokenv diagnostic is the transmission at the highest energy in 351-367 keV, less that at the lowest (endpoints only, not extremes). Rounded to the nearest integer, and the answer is -10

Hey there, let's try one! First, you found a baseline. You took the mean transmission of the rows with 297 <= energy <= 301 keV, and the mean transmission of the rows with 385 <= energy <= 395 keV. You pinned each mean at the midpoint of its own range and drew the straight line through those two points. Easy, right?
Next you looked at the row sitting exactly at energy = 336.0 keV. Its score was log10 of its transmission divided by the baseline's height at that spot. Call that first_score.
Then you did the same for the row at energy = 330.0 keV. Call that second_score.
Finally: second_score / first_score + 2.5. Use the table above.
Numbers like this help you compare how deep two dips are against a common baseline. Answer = 2.5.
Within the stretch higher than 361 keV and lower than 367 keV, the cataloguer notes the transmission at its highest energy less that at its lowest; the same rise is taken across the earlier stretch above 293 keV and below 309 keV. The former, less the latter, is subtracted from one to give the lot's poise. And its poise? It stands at 63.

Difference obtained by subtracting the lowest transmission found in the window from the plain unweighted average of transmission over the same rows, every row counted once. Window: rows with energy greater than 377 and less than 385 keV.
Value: 12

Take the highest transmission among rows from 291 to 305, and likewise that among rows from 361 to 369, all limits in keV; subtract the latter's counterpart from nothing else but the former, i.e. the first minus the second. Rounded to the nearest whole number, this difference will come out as 65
